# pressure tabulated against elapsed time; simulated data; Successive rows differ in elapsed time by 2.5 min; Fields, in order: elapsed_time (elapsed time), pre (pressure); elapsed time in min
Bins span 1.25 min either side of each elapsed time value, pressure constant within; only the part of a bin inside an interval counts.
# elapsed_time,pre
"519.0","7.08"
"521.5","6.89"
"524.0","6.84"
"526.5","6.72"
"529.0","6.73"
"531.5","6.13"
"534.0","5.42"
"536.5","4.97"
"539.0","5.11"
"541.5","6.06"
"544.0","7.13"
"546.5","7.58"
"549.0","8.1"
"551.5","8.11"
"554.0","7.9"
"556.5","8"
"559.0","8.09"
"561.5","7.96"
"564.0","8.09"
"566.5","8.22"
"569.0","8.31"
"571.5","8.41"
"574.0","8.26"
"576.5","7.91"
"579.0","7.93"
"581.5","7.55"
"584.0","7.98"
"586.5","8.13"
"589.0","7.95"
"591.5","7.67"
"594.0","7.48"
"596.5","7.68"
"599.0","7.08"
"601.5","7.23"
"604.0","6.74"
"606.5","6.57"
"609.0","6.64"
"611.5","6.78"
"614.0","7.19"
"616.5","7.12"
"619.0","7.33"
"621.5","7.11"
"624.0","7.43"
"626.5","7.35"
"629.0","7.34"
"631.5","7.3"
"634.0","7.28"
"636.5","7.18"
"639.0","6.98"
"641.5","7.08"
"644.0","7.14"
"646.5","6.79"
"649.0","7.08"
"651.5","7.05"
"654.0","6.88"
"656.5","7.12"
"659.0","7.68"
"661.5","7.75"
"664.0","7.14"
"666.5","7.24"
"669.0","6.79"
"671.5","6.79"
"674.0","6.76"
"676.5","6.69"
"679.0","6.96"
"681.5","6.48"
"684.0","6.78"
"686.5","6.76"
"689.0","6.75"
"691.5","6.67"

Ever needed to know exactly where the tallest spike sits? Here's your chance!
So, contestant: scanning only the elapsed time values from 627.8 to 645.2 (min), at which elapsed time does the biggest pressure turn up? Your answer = 629.0 min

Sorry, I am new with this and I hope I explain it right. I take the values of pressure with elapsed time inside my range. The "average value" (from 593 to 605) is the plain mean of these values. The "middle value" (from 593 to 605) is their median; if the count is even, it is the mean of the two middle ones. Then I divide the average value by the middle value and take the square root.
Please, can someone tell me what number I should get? 1.00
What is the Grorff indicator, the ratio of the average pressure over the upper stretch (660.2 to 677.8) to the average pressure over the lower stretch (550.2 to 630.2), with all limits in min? 0.92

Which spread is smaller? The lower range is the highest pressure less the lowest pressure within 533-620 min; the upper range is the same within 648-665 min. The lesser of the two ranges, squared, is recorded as 0.8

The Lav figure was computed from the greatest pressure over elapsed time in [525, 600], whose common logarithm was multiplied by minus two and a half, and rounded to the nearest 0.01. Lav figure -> -2.31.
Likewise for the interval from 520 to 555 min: -2.27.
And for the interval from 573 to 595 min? -2.29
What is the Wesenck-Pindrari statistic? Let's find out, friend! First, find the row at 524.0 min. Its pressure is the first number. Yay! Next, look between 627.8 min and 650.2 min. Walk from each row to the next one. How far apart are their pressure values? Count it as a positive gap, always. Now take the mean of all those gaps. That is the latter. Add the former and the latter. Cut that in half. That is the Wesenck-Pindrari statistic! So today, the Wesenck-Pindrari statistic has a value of 3.5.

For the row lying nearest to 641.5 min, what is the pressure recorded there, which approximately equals 7.08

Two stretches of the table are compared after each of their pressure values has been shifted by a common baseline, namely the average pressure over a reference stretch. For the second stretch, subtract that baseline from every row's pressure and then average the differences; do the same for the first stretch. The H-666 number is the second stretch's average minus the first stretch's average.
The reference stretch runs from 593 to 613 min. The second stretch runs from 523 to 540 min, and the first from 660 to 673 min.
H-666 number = -1.2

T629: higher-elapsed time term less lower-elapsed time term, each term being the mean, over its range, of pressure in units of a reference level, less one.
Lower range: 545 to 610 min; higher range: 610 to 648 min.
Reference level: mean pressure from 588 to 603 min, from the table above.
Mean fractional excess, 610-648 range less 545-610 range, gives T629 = -0.08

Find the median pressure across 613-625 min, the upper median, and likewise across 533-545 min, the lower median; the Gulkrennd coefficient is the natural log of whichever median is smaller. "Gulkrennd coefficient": 1.69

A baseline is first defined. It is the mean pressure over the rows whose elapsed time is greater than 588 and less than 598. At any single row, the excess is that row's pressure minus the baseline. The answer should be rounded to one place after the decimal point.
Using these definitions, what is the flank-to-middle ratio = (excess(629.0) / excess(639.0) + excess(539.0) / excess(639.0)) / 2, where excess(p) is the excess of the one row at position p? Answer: 2.1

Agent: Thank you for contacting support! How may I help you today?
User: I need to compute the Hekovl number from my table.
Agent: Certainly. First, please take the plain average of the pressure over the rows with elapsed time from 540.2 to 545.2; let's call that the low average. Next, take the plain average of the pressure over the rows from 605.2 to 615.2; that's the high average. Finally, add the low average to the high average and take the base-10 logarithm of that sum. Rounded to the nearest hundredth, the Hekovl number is 1.13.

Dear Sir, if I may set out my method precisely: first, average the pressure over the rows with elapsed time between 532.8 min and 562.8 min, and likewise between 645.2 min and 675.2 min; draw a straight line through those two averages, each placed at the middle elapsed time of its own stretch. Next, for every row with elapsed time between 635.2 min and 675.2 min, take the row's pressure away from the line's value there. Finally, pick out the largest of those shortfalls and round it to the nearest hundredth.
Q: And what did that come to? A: 0.34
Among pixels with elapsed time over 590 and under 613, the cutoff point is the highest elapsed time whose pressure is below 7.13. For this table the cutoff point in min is 611.5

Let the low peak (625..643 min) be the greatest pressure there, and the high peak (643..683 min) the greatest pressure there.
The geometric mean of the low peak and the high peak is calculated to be 7.55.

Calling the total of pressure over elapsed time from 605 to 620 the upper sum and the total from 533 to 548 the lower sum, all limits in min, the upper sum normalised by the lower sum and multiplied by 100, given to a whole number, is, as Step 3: 115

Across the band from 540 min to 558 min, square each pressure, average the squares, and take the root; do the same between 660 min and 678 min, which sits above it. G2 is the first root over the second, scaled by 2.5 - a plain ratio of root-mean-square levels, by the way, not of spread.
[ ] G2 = 2.70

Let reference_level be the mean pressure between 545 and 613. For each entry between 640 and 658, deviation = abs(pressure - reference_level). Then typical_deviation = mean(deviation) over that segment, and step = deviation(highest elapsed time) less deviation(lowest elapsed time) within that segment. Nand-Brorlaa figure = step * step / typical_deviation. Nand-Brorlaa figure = 0.00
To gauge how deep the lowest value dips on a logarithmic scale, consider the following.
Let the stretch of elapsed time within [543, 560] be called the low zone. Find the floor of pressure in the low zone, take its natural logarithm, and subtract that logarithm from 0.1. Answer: -1.86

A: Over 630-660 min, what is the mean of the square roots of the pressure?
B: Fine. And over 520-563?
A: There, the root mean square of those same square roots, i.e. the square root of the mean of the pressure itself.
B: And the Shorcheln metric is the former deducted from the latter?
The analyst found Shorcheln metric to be 0.0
